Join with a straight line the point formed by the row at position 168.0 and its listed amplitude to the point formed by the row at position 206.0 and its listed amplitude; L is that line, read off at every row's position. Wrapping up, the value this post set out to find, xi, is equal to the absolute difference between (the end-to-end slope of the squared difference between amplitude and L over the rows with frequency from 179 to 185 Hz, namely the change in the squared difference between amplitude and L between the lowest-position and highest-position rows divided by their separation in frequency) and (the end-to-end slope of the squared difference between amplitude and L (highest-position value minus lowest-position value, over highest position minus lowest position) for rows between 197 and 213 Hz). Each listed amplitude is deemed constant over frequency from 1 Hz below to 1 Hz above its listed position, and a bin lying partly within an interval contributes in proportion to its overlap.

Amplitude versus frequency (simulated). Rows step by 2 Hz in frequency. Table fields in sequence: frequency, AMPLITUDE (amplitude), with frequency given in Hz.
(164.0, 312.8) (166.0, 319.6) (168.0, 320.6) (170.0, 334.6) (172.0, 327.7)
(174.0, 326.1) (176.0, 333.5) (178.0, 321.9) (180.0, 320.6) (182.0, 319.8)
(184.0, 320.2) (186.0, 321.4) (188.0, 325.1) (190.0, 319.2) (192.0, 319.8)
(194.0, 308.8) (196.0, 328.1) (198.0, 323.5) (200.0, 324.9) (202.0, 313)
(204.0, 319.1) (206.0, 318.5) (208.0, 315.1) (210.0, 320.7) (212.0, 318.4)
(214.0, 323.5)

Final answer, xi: 1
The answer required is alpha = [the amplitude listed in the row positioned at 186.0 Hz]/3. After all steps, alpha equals 107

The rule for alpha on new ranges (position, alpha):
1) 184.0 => 107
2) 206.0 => 106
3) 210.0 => 107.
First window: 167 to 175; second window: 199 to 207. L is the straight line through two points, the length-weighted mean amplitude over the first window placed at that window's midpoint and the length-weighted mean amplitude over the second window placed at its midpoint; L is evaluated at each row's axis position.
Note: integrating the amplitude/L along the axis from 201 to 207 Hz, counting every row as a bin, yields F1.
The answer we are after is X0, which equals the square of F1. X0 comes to 35.6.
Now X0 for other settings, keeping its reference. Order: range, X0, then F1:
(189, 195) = 34.7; 5.89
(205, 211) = 36.1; 6.01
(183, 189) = 35.8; 5.98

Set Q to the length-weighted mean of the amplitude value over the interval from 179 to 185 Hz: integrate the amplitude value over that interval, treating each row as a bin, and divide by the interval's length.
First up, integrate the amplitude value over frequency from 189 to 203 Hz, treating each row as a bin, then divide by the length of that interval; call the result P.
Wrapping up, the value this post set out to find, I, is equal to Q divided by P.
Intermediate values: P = 320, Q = 320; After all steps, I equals 1.00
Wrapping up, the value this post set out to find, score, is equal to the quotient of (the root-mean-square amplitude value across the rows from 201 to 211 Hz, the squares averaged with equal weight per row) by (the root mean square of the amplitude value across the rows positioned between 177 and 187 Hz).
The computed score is 0.99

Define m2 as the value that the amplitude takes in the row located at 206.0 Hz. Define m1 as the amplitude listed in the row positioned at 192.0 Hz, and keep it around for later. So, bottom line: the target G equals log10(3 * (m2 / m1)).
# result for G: 0.475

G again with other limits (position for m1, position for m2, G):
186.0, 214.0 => 0.480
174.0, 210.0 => 0.470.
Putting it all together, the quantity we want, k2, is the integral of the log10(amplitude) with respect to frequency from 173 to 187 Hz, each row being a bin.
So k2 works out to 35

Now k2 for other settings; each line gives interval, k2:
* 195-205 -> 25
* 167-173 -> 15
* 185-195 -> 25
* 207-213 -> 15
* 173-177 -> 10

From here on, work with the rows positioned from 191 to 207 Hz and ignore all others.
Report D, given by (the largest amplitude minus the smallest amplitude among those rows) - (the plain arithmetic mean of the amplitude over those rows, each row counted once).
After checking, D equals -300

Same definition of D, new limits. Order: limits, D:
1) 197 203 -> -309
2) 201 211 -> -310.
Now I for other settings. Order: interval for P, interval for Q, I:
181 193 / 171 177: 1.03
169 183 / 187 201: 0.98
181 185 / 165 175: 1.02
